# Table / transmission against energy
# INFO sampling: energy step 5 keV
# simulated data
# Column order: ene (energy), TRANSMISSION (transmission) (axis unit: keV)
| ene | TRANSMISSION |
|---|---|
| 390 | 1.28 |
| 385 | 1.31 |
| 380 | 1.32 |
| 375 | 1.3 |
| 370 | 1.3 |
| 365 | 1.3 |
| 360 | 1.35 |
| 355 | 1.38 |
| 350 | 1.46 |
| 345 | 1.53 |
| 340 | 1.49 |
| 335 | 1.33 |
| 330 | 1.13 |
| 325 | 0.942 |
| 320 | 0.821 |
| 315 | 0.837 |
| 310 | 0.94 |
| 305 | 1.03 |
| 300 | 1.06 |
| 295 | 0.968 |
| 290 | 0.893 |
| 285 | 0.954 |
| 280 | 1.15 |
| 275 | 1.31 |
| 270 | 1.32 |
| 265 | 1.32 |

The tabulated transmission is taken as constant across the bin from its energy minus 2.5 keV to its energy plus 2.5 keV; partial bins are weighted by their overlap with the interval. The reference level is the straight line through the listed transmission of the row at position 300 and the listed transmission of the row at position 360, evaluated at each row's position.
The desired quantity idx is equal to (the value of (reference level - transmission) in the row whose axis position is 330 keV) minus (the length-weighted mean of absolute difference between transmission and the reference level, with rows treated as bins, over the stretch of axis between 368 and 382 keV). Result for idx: -0.04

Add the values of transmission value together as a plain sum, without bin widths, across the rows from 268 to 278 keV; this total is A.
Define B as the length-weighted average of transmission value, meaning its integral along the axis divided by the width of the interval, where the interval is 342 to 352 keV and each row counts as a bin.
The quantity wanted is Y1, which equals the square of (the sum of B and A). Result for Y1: 17.0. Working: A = 2.63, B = 1.50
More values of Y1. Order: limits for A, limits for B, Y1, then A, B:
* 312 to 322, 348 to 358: 9.4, 1.66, 1.41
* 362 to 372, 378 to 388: 15.3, 2.60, 1.31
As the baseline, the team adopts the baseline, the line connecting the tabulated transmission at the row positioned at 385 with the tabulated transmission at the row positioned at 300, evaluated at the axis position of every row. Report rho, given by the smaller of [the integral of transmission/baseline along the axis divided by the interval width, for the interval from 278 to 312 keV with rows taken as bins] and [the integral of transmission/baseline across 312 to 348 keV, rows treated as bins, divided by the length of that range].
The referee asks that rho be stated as 0.96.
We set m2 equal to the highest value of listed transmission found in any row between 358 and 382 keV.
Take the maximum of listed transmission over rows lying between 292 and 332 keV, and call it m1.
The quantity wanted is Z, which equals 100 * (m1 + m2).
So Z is 248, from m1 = 1.13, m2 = 1.35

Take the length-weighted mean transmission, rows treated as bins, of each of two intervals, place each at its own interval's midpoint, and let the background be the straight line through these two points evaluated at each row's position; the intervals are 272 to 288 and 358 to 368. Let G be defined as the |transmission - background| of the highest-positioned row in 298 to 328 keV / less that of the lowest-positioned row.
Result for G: 0.17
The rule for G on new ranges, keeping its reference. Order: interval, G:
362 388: 0.03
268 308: -0.04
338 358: -0.14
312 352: -0.21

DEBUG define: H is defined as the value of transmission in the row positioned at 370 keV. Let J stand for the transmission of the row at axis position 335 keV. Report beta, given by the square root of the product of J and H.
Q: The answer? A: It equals 1.31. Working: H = 1.3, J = 1.33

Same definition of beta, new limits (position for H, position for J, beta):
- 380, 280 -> 1.23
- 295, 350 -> 1.19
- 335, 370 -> 1.31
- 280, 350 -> 1.30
